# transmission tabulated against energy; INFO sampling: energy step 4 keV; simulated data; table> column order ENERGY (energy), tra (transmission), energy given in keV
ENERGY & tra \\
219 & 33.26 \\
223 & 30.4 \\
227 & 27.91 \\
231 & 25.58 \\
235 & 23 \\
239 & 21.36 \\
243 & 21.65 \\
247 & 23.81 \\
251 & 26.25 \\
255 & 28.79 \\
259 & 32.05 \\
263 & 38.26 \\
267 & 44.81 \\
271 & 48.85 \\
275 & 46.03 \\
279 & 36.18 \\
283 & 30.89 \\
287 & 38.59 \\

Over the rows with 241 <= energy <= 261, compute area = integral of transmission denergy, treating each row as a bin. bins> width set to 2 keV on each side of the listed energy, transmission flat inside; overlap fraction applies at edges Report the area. 530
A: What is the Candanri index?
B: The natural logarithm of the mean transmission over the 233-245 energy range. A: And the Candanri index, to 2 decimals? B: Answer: 3.09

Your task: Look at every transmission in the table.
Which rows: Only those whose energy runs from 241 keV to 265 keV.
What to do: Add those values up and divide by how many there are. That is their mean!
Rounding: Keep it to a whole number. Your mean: 28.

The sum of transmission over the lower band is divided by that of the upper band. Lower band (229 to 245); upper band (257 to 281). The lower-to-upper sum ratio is 0.37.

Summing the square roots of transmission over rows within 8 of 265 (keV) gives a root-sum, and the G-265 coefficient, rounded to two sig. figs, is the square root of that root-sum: 5.1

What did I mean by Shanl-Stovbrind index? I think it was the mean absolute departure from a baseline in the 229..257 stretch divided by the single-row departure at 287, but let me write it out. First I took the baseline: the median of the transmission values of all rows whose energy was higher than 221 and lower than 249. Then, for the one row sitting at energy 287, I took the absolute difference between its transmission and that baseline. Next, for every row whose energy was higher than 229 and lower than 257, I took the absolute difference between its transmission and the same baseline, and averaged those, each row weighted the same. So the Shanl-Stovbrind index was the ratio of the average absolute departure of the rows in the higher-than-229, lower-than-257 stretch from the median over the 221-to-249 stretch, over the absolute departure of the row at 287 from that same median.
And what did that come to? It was 0.1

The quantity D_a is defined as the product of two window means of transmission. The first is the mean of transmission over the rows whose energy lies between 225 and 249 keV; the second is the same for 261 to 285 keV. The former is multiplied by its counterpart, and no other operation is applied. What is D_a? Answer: 975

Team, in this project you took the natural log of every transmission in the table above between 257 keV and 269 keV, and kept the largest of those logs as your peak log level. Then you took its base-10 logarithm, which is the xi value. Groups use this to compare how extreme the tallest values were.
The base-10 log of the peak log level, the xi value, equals 0.58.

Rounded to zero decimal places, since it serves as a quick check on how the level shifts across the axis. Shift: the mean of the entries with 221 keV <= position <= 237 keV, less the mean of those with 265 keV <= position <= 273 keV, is -20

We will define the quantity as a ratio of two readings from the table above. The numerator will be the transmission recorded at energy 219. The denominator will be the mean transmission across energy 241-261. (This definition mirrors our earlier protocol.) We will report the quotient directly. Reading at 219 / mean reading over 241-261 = 1.3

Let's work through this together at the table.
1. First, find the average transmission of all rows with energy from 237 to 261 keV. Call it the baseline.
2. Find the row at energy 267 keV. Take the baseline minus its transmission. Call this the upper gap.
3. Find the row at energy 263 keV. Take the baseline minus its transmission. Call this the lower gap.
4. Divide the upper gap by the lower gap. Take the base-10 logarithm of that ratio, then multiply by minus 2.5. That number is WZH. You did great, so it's -0.5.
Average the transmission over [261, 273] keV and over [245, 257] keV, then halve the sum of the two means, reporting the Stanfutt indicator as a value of 35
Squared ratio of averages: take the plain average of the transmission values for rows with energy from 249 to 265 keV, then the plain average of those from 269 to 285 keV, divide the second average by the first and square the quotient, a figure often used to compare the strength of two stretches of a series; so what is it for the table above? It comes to 1.7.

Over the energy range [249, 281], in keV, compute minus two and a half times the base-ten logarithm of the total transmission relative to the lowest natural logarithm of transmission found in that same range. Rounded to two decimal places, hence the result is -4.91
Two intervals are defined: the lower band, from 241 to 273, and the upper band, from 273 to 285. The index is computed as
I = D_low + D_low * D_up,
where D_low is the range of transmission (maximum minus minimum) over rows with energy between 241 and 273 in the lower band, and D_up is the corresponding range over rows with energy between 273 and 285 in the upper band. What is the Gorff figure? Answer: 439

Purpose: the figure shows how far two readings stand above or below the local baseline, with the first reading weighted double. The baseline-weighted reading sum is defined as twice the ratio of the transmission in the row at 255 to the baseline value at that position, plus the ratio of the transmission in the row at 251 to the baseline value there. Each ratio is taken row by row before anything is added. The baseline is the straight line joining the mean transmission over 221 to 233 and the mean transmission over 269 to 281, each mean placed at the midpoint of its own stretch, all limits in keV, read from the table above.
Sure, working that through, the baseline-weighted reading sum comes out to 2.28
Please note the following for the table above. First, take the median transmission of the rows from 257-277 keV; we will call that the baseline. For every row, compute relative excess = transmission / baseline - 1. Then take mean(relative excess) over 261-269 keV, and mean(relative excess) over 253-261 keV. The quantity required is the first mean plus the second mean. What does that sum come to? -0.39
